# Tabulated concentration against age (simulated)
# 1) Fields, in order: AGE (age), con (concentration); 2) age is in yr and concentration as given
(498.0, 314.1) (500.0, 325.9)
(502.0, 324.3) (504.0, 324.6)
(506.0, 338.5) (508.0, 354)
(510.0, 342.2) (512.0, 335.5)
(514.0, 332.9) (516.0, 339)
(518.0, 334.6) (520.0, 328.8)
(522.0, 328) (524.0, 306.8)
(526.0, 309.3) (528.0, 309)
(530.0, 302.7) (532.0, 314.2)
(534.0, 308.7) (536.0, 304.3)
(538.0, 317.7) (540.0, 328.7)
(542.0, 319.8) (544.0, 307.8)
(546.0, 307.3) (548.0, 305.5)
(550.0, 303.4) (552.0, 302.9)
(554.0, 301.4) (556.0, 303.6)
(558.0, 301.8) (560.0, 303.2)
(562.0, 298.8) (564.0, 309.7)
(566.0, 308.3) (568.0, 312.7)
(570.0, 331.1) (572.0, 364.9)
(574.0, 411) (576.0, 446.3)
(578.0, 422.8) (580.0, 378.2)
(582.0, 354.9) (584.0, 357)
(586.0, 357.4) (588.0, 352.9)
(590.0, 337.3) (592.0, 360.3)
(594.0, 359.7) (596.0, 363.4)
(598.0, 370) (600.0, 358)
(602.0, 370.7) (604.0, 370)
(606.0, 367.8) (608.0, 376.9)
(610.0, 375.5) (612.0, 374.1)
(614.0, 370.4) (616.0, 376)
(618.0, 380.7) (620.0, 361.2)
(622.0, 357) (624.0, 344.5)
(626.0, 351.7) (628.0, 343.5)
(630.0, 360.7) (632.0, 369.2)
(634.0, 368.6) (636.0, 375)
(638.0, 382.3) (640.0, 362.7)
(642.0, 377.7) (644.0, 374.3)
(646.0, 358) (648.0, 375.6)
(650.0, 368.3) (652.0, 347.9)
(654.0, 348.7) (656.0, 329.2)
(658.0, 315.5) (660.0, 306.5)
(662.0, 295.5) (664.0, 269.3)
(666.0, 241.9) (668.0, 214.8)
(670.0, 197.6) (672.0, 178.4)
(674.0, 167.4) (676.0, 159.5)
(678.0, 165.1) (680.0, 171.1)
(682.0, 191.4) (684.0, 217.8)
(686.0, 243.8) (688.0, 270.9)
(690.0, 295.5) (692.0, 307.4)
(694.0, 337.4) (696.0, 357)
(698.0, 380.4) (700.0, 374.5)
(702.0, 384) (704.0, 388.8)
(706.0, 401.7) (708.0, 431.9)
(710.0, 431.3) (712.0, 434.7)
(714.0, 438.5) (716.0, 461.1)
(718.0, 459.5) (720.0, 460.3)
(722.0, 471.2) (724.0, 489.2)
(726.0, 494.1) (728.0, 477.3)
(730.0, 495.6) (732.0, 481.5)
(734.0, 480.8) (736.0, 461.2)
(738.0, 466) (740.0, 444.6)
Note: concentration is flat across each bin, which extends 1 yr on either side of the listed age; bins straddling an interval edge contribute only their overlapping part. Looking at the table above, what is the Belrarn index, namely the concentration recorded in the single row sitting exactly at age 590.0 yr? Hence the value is 337.3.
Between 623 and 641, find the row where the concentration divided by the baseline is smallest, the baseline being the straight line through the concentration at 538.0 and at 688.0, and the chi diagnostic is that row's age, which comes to 624.0 yr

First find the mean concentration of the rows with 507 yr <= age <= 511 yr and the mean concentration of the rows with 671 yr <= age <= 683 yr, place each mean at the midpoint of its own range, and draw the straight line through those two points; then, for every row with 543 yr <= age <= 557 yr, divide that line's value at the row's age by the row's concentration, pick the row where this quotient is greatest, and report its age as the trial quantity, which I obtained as 544.0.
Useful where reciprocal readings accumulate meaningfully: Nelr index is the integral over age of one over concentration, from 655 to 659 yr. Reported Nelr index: 0.0124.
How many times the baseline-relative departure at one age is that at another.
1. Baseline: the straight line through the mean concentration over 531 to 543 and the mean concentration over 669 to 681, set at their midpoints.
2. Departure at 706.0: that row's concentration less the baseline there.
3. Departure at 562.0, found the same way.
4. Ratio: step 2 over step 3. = 29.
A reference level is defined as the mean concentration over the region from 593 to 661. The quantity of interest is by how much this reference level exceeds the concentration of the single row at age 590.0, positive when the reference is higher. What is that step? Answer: 24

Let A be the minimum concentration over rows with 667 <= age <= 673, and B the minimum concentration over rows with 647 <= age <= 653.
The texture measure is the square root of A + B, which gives 22.9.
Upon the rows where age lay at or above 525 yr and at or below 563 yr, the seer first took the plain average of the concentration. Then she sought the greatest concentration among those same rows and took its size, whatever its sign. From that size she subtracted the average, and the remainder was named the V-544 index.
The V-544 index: 21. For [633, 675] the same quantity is 70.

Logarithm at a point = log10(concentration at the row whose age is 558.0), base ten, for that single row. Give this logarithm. 2.48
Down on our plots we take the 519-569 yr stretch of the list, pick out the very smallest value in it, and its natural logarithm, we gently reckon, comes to 5.70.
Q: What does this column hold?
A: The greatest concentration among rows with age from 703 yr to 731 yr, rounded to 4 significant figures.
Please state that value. 495.6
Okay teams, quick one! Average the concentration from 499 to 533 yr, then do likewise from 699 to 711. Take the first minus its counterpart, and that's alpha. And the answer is -76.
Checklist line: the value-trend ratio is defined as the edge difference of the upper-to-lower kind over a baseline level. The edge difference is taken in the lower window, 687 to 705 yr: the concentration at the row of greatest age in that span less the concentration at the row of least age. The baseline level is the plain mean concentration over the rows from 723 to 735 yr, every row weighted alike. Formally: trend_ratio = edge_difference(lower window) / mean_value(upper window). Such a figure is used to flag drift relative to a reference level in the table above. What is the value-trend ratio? 0.24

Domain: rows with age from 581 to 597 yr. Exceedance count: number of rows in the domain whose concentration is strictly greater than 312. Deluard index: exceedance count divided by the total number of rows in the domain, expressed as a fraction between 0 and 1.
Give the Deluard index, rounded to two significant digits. 1.0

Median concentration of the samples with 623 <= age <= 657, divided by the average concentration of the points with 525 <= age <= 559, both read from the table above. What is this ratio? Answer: 1.17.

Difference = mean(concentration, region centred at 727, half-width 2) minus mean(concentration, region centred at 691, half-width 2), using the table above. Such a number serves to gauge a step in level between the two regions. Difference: 184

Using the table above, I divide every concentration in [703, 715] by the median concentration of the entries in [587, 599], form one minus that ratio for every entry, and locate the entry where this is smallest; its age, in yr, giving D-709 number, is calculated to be 714.0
